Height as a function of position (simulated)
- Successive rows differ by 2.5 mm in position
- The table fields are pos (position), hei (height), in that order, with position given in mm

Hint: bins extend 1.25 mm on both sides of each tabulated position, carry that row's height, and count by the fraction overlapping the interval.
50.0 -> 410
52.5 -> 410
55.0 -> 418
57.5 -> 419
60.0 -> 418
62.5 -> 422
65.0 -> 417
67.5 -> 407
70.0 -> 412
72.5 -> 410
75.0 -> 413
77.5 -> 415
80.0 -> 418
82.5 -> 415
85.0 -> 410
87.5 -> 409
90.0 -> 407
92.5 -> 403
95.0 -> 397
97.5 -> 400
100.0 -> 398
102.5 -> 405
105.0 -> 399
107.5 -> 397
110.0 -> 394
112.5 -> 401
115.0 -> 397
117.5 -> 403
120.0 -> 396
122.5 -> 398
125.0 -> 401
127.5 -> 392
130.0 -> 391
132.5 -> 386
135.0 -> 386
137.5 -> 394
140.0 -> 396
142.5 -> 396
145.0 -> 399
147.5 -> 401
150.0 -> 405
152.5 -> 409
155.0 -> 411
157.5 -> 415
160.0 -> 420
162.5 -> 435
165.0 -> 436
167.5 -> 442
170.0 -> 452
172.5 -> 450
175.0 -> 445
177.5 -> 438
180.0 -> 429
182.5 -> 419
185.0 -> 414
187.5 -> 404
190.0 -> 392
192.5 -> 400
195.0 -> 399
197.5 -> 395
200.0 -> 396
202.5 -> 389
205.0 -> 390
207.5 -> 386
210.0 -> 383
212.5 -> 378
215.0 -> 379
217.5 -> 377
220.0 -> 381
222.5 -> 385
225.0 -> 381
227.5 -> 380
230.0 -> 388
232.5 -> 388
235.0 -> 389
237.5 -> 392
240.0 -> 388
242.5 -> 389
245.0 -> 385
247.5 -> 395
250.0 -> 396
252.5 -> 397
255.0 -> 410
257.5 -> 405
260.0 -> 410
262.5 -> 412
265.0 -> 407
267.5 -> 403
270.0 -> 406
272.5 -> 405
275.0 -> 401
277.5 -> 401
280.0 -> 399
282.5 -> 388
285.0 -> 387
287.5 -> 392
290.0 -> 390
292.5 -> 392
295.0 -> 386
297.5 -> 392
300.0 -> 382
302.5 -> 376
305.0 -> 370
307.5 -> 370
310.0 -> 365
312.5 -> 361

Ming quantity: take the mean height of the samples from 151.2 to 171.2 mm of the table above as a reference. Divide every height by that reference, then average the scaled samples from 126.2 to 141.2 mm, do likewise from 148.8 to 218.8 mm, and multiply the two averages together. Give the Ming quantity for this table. 0.88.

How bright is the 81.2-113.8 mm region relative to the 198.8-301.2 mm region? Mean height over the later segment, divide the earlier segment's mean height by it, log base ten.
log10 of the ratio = 0.011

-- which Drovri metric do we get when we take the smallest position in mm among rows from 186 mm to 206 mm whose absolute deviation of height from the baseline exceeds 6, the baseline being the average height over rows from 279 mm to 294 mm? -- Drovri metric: 187.5 mm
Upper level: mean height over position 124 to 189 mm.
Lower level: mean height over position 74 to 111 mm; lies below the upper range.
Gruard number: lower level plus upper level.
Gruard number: 819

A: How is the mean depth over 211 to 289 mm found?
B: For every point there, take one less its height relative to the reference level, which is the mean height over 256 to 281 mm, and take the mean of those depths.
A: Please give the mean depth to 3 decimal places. 0.029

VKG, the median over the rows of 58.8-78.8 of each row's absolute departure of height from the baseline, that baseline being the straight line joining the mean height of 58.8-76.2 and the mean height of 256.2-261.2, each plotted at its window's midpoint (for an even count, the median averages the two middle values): 3.2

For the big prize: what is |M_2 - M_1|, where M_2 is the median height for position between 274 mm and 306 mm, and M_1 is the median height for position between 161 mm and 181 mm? 50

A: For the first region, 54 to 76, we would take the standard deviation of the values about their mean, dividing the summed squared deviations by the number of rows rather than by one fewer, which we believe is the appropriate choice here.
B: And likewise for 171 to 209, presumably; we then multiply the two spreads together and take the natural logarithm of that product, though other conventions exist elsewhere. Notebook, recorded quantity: 4.56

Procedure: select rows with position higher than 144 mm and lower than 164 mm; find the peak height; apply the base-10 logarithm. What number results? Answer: 2.64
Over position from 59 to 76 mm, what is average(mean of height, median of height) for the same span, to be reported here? 414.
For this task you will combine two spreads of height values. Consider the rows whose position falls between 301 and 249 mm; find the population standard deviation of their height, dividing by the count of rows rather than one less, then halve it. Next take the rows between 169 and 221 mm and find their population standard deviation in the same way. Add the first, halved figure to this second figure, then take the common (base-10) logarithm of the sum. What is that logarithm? 1.5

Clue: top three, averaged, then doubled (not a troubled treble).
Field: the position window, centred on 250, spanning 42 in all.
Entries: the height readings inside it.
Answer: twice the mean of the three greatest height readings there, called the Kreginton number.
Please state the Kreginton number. 821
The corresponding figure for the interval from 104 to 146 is 803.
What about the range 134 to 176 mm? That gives 898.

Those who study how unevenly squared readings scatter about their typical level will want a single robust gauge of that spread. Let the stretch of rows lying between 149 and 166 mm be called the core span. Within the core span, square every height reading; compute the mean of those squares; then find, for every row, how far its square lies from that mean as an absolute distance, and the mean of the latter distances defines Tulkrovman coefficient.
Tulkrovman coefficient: 8389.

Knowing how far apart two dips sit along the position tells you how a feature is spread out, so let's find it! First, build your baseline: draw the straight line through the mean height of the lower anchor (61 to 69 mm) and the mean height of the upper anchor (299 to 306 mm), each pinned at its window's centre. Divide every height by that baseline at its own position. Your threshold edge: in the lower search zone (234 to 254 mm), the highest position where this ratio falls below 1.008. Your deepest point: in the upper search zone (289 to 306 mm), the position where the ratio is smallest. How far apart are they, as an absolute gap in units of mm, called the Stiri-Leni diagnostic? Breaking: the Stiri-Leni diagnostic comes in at 60.0 mm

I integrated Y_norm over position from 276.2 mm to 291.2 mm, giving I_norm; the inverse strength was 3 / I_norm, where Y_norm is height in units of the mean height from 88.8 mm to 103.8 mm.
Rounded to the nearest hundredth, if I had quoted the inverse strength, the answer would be 0.20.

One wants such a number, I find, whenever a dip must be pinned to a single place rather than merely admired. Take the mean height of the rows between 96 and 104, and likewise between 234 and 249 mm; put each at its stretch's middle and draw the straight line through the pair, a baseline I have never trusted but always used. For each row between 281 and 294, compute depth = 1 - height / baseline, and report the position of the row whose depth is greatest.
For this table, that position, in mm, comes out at 285.0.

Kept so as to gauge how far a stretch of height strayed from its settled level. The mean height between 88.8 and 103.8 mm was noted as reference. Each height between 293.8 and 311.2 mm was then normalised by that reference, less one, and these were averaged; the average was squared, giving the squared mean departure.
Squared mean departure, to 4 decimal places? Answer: 0.0037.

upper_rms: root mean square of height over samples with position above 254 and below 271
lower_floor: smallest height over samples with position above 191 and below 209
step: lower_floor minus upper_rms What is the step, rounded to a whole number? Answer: -22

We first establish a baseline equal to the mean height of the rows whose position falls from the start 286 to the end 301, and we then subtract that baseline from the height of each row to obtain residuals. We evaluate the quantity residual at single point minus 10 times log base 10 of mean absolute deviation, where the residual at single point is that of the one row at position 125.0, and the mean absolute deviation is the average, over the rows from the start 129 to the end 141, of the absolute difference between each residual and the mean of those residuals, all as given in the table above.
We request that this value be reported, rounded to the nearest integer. 6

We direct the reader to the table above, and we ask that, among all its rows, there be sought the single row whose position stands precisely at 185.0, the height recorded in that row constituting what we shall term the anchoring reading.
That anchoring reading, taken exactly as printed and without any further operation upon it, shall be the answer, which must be 414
